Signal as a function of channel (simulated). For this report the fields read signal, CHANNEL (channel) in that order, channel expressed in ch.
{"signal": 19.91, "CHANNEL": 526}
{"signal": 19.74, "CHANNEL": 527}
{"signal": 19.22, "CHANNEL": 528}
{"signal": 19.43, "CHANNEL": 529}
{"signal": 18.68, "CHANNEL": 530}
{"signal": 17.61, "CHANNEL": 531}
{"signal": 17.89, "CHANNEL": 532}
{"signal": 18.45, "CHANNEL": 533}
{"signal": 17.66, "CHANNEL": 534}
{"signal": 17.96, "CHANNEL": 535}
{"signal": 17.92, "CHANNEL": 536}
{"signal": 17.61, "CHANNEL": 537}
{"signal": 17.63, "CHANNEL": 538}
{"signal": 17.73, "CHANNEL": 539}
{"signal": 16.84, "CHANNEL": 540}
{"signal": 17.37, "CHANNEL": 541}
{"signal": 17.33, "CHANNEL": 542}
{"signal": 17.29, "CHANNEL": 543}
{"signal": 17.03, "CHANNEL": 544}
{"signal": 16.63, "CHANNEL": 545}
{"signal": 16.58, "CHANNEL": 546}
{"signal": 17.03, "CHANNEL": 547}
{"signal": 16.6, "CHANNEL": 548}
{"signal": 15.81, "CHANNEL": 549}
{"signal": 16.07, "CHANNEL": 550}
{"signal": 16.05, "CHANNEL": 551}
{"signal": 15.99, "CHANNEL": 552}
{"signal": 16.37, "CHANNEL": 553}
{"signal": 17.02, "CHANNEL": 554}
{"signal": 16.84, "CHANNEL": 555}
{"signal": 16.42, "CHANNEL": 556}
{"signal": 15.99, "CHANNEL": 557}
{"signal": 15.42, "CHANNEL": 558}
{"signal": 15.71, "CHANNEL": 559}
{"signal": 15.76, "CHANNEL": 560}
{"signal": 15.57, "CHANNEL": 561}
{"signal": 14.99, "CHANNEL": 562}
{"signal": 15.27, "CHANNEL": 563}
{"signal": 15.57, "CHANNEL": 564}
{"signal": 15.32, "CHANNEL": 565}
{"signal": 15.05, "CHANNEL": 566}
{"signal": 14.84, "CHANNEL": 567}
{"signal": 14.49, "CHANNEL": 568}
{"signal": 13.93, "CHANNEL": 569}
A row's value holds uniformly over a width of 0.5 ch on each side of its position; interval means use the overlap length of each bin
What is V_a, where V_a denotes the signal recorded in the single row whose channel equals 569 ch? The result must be 13.93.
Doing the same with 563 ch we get 15.27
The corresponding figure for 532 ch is 17.89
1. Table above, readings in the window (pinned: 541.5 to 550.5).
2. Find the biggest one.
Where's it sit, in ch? 542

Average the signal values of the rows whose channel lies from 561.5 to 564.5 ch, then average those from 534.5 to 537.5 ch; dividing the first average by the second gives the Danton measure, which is 0.86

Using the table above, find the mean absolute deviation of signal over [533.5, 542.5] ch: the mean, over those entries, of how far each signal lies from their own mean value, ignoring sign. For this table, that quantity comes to 0.25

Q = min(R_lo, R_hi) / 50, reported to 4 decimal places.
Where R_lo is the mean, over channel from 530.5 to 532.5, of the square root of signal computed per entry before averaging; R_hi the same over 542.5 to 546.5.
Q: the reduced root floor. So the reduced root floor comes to 0.0822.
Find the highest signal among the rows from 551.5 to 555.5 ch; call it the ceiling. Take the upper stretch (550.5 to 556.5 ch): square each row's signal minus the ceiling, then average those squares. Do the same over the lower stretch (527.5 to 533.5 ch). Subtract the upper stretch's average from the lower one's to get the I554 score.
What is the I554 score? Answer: 2.3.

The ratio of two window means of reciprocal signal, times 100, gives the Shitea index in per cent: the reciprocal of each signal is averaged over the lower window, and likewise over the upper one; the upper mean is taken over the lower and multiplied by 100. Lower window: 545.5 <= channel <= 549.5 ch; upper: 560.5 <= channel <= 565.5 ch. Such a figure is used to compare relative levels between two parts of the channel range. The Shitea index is 108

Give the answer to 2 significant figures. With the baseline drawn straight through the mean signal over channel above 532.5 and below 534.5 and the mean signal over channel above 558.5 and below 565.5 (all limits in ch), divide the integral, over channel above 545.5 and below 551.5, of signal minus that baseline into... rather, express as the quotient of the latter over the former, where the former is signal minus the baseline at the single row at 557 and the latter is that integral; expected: -25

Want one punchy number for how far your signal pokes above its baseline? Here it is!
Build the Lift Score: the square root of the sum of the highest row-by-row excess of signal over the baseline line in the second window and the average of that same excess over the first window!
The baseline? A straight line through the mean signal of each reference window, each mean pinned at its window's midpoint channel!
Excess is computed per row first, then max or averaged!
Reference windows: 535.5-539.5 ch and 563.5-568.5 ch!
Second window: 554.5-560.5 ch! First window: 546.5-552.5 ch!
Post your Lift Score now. 0.64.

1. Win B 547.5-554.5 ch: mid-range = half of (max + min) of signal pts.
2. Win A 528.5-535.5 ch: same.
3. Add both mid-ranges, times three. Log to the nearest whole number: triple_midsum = 105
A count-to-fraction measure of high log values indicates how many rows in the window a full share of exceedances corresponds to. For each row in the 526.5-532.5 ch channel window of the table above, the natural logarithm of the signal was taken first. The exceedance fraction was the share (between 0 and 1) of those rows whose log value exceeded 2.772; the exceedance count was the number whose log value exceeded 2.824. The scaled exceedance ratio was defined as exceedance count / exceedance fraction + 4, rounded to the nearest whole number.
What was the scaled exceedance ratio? 10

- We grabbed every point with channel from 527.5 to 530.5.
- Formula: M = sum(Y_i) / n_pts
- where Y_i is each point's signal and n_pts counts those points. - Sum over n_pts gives 19.1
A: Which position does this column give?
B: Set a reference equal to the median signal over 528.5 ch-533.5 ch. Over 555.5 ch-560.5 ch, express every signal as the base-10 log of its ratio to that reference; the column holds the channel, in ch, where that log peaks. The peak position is 556 ch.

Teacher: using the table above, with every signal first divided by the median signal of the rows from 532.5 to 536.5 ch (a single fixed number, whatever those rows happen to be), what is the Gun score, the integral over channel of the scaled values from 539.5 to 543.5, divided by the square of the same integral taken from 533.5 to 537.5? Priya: 0.24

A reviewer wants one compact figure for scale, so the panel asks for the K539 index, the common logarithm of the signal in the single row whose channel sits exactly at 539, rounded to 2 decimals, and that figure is 1.25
